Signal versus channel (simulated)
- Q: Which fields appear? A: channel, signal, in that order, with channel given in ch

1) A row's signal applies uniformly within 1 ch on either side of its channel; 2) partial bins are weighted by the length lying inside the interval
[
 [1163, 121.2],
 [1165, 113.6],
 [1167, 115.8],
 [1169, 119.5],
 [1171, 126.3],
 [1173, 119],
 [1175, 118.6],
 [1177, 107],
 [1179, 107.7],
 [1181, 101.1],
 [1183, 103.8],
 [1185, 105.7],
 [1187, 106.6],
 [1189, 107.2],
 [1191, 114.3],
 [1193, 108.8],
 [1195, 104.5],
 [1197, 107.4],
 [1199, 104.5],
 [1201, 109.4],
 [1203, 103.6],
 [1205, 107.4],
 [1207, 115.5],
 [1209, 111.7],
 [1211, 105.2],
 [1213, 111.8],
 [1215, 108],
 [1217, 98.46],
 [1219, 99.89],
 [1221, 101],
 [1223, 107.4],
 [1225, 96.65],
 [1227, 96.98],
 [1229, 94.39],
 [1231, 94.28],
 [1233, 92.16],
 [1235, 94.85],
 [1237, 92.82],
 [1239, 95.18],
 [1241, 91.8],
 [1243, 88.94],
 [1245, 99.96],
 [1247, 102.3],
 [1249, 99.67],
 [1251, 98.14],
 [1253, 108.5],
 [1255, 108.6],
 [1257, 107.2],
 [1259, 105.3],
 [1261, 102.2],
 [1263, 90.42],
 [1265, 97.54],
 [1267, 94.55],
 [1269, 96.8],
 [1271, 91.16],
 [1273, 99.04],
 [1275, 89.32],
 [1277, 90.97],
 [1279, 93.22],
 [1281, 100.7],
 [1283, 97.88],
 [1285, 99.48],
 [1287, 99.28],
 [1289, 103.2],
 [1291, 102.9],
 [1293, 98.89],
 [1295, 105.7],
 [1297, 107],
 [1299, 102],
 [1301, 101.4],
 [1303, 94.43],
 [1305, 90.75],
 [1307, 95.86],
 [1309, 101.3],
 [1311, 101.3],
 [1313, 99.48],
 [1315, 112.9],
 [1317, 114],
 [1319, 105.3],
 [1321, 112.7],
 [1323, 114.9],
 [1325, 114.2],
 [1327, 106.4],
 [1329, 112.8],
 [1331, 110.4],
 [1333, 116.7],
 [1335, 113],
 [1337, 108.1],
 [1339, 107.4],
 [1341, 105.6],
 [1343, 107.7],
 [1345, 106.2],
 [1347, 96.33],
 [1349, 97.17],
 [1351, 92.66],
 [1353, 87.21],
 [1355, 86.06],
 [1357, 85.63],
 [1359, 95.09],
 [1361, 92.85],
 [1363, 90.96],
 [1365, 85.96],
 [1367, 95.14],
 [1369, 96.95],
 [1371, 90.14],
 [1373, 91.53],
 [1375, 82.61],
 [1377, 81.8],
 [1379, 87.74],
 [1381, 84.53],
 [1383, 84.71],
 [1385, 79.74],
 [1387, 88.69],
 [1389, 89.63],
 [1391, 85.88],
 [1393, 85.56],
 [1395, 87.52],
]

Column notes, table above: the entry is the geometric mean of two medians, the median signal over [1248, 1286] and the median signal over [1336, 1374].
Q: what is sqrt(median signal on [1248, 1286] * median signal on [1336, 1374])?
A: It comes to 97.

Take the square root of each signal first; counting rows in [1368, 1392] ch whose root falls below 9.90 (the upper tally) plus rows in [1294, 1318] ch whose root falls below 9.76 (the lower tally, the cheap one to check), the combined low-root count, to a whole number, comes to 14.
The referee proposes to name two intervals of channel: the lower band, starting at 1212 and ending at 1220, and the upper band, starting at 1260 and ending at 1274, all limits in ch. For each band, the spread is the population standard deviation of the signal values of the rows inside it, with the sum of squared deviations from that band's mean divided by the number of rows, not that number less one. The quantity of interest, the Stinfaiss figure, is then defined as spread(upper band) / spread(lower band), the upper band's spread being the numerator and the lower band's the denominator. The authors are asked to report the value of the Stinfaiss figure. 0.71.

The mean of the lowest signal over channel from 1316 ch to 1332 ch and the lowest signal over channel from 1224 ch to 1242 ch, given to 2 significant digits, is 99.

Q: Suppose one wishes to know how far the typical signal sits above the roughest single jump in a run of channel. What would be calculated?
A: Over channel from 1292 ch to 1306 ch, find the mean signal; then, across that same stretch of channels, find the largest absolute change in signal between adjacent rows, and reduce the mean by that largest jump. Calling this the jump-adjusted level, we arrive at 93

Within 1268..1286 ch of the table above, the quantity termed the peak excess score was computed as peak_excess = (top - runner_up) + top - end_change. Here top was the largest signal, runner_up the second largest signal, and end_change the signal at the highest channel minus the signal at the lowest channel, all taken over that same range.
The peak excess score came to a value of 99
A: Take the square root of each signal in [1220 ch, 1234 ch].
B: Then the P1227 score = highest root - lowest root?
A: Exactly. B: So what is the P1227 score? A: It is 0.76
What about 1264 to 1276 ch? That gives 0.50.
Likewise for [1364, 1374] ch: 0.57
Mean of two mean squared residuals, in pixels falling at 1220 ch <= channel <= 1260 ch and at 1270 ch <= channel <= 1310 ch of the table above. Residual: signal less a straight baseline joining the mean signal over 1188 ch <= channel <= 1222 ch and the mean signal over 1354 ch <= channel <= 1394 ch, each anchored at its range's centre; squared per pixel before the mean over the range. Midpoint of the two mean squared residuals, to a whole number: 47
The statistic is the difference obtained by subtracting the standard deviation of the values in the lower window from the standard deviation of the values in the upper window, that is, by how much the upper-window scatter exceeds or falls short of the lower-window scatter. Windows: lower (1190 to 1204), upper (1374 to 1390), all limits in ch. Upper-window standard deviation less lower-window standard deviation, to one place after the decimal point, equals -0.2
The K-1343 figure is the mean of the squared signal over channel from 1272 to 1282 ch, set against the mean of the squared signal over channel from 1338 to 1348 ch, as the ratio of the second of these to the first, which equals 1.2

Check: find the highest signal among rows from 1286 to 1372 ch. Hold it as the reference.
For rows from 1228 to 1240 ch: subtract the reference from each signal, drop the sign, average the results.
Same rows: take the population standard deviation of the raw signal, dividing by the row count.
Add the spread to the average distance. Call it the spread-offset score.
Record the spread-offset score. 24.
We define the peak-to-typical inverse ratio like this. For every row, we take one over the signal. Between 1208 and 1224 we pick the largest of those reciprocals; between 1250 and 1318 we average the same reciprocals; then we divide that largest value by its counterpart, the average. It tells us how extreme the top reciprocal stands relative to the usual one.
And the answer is 1.01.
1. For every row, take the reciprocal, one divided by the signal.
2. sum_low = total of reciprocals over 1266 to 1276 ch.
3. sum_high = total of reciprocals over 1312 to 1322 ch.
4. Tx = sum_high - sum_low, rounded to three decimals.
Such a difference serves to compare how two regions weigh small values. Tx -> -0.007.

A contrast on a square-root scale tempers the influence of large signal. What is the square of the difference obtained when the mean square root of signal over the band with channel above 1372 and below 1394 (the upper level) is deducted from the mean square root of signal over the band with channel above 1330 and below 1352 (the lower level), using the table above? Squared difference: 1.03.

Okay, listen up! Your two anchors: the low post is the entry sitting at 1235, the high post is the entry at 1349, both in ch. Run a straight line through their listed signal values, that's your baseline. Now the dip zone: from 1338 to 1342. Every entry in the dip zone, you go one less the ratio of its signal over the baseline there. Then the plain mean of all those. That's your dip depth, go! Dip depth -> -0.10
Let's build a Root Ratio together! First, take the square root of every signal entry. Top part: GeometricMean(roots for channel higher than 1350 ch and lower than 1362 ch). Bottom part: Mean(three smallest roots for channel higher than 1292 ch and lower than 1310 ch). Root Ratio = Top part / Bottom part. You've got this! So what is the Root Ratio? 0.98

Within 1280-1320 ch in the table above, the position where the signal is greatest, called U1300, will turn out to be 1317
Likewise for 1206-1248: 1207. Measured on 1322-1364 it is 1333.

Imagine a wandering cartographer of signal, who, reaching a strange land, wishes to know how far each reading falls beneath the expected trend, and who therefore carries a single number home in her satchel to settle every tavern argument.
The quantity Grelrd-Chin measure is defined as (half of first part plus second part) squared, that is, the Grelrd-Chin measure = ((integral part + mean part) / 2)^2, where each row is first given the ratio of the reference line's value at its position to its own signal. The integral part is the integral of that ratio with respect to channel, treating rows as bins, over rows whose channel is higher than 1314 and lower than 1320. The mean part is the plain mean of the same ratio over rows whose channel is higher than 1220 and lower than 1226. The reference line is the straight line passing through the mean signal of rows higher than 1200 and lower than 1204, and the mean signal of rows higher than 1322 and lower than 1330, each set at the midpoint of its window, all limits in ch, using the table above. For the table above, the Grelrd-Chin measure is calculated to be 12.7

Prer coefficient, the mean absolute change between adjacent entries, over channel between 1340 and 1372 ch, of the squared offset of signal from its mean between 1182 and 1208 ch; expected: 114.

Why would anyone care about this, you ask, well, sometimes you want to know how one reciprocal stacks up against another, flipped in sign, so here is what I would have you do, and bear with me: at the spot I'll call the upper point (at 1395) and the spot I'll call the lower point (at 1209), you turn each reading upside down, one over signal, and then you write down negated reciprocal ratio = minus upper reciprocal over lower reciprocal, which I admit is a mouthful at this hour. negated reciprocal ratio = -1.28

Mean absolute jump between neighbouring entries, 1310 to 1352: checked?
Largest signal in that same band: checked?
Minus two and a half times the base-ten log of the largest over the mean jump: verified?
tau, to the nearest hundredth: -3.56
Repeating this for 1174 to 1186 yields -3.50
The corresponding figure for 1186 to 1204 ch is -3.57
